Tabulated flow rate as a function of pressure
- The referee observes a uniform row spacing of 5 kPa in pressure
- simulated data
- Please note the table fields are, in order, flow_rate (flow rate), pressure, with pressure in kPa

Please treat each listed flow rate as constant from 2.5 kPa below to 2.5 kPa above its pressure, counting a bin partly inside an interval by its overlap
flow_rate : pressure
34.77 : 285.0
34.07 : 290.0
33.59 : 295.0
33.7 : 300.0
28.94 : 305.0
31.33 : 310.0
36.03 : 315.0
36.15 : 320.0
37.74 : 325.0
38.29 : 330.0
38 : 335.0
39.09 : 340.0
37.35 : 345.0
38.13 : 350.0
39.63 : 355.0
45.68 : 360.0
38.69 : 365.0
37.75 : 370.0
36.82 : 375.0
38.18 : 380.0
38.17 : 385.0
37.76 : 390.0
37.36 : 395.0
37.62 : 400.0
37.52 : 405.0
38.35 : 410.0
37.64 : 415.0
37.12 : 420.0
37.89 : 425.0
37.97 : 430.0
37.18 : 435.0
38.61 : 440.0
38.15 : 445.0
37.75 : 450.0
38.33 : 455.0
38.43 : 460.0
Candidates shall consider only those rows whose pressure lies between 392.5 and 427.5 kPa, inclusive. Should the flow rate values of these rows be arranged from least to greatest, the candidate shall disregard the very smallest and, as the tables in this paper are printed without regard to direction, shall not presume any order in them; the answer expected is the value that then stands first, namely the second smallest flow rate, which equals 37.36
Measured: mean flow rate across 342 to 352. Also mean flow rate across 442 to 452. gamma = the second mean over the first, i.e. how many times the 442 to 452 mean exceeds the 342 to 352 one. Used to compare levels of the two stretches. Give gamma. 1.01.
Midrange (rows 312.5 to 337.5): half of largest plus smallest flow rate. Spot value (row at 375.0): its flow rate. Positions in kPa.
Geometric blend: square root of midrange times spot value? 37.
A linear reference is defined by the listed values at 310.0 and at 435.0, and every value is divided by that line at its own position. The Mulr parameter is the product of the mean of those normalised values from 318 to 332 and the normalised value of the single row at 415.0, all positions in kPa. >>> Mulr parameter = 1.21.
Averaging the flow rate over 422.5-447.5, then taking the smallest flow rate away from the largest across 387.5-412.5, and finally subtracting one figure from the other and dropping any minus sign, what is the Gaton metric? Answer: 37.0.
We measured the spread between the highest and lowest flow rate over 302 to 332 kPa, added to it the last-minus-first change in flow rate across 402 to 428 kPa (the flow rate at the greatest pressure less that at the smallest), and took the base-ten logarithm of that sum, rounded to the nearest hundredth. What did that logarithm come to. 0.99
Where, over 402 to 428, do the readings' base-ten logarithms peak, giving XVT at 410.0 kPa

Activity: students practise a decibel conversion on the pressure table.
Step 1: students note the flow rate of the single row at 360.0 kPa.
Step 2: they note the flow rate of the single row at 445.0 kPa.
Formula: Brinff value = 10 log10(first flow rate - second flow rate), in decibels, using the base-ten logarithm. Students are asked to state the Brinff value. 8.8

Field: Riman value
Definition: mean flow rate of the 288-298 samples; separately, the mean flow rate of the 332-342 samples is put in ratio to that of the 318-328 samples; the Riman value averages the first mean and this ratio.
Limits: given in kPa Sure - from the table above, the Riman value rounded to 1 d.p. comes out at 17.4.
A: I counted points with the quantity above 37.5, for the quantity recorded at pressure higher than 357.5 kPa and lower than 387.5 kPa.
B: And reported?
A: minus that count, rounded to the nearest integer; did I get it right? -5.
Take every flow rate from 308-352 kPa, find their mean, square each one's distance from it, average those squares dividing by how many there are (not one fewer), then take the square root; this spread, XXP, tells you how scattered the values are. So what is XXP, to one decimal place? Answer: 2.2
